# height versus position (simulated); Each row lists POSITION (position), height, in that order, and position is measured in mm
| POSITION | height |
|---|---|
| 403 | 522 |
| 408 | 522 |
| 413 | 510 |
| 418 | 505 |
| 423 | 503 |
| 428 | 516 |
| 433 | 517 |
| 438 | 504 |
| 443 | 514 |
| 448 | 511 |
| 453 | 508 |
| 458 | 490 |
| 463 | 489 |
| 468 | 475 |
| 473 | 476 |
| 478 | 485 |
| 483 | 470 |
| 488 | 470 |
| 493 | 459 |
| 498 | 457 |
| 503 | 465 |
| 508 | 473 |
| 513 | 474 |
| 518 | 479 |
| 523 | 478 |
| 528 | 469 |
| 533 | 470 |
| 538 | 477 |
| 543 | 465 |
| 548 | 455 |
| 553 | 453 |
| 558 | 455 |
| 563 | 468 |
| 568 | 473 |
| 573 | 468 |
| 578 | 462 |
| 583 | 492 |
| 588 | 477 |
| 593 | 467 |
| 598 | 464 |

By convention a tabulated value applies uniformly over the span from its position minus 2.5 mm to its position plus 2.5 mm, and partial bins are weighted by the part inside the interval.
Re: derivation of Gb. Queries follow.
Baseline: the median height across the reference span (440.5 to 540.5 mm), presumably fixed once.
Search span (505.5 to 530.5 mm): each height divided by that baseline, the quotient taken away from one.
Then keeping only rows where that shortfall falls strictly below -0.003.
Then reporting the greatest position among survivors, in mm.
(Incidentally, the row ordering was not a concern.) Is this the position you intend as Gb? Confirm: 523 mm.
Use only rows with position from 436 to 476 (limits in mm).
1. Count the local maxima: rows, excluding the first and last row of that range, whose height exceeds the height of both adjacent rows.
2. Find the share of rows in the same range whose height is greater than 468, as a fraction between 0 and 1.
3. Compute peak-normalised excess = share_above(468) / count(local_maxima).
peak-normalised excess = 1.00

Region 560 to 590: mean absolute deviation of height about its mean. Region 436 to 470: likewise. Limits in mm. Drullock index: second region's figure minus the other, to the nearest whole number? 5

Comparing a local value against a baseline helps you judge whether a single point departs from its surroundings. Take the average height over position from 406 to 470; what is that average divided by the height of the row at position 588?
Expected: 1.06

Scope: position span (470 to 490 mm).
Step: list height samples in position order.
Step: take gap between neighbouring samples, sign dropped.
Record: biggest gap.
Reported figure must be 15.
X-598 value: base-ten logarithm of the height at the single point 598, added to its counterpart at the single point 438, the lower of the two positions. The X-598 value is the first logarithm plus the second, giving 5.369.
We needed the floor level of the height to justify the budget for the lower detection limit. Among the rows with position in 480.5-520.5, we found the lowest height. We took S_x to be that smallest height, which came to 457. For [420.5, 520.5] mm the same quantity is 457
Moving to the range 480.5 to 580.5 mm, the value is 453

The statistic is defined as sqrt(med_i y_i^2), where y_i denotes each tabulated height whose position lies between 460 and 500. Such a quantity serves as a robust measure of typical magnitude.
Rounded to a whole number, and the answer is 473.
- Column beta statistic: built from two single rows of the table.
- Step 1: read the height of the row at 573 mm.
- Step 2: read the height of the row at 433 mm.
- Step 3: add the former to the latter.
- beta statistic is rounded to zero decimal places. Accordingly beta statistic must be 985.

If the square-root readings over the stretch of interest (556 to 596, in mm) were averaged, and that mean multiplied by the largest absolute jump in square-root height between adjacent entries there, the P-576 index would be 15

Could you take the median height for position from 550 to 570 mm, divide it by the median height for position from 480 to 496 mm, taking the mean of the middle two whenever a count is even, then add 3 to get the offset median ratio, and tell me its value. 3.98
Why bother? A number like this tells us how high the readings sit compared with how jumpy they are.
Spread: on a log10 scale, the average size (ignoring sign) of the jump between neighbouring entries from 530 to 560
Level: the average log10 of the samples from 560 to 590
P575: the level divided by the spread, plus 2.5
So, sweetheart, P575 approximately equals 437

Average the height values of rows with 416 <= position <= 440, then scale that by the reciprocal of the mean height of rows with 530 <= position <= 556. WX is 1.10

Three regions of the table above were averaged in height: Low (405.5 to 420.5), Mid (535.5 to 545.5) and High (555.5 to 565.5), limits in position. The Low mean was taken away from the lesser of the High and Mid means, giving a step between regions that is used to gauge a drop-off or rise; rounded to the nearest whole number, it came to -51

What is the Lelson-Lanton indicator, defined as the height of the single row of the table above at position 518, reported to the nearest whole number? 479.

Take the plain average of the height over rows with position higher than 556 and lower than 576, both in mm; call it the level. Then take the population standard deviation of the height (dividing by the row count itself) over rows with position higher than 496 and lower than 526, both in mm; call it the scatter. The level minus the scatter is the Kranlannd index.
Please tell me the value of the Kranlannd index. 458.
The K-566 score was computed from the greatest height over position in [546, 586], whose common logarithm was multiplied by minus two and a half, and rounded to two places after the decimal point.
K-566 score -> -6.73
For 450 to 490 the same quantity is -6.76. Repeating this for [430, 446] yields -6.78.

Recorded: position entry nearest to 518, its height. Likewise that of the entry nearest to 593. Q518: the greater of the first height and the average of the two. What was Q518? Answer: 479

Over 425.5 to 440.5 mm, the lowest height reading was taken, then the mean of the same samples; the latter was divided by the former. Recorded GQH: 1.02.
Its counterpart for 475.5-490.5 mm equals 1.01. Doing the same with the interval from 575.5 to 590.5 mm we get 1.03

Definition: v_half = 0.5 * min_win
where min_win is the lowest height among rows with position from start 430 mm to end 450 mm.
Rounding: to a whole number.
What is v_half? 252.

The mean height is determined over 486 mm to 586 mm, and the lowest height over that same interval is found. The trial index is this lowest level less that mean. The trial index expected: -15.1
